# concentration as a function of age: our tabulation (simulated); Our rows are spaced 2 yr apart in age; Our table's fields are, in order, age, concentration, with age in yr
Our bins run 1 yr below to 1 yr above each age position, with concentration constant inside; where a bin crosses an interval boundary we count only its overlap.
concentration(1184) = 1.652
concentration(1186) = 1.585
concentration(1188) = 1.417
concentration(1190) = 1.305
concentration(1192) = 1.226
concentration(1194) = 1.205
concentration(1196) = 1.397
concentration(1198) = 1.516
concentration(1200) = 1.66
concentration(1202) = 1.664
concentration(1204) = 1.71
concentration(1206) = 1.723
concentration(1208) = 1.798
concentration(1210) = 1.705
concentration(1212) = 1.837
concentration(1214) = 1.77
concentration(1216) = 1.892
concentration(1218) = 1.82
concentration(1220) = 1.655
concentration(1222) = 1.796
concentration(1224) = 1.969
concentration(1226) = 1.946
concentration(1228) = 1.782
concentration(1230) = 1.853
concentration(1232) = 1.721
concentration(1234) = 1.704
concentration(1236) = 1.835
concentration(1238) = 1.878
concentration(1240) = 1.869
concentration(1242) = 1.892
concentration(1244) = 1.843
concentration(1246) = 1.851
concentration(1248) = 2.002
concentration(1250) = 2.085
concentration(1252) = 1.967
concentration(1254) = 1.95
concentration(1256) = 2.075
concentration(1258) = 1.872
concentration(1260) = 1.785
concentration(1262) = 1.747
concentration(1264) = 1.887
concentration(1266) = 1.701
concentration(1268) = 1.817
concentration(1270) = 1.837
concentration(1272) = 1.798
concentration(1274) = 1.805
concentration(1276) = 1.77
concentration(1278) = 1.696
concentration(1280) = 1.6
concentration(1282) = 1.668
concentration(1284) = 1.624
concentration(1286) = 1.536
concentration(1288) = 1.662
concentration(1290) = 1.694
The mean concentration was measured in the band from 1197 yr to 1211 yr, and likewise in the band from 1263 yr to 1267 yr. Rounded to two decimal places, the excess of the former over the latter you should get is -0.11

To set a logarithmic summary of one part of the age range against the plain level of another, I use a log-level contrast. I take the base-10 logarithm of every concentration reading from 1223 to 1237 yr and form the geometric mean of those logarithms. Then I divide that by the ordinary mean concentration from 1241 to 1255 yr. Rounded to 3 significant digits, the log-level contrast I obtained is 0.134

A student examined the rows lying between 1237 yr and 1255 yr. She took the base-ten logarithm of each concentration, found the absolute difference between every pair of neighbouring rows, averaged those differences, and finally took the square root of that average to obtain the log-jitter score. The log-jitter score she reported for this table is 0.113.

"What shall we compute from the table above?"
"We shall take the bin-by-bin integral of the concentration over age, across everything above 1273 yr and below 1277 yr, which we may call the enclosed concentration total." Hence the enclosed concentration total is 7.15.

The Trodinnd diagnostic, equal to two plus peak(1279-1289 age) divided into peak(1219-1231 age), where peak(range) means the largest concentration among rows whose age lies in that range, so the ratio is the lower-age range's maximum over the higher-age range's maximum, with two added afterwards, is 3.18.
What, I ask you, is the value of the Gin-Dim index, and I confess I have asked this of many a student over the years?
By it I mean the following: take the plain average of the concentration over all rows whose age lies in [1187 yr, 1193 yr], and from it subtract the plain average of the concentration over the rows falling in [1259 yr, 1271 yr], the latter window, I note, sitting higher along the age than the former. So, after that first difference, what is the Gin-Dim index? -0.5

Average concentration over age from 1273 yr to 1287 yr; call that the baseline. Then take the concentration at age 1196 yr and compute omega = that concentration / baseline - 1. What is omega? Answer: -0.16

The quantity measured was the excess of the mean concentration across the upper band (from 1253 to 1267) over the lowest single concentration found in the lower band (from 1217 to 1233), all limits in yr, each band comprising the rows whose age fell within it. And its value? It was 0.2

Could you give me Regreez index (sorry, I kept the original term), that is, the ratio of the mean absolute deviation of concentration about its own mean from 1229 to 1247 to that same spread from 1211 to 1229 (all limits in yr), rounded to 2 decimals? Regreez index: 0.71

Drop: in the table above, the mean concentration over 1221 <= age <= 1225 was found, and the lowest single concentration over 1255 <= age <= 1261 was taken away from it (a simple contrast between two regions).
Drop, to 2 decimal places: 0.10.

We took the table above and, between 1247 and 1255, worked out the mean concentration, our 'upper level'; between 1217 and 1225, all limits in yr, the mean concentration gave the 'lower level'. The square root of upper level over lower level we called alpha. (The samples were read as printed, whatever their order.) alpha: 1.05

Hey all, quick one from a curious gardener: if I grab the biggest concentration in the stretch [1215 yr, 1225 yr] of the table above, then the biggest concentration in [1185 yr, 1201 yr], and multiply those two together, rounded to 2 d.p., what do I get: 3.27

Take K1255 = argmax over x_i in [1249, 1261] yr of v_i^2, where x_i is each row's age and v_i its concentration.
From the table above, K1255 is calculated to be 1250 yr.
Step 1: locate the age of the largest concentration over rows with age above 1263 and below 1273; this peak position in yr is 1264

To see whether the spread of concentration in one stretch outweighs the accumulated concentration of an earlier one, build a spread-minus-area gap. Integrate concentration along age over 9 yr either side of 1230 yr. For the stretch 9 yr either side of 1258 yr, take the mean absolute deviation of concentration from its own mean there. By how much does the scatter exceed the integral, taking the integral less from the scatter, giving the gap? -33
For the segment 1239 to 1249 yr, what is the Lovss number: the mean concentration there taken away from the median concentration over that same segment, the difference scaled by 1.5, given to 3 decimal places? -0.034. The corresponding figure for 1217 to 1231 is -0.017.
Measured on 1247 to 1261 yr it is 0.007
